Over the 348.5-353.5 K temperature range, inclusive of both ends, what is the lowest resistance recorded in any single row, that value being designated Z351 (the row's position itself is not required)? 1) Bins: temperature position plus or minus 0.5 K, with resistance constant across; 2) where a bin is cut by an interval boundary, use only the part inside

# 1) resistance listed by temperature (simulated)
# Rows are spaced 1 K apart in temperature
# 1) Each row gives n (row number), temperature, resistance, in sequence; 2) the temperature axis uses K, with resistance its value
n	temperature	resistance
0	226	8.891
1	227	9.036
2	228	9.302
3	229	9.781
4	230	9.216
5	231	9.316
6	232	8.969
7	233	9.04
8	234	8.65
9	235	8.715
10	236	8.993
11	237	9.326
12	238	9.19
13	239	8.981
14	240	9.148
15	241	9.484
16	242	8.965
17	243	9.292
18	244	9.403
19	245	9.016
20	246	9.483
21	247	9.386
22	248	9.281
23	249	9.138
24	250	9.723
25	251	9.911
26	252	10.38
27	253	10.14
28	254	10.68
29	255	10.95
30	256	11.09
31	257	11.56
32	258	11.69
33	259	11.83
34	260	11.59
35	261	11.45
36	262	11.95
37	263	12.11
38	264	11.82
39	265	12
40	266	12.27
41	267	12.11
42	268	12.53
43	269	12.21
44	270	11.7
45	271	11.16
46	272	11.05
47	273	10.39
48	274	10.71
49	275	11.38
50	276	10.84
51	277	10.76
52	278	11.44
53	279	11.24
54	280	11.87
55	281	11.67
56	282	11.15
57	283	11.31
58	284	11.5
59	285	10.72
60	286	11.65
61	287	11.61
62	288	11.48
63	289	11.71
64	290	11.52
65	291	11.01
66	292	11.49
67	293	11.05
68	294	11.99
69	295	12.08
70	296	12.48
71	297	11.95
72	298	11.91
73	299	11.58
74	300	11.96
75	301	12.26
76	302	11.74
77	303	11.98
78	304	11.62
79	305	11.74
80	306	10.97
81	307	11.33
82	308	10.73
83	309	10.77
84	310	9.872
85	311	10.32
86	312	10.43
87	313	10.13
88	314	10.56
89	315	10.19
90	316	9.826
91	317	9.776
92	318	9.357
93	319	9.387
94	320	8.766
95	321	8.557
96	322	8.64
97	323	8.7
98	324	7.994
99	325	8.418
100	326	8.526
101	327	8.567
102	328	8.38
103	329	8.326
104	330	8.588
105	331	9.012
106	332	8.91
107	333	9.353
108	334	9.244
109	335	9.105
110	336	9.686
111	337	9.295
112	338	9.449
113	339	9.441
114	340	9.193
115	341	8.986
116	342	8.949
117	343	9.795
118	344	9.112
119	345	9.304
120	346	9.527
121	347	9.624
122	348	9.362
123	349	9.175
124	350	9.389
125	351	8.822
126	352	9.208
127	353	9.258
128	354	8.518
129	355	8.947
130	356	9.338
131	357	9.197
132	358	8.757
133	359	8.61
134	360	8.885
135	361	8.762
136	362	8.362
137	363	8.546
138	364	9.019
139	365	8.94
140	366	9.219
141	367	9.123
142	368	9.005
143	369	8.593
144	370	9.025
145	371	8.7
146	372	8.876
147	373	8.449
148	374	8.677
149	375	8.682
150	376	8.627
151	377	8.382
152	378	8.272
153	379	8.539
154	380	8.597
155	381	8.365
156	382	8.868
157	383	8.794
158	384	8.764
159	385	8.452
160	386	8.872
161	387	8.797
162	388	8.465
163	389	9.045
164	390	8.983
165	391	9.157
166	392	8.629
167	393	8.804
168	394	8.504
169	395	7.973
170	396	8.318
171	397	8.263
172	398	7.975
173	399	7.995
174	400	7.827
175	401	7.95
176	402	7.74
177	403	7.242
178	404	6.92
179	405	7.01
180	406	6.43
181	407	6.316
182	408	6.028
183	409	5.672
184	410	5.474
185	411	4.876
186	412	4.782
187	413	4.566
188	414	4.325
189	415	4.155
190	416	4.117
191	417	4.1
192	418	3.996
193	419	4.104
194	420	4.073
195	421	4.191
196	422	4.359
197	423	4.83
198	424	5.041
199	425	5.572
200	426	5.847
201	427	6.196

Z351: 8.822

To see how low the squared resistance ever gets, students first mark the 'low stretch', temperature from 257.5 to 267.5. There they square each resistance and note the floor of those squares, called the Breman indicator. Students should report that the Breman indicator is 131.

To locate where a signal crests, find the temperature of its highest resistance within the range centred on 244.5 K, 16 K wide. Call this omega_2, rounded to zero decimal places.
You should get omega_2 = 252 K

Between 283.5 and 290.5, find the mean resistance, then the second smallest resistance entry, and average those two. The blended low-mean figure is 11.5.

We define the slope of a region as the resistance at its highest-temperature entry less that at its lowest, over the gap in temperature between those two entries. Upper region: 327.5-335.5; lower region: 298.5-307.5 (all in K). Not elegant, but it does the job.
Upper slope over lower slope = -3.3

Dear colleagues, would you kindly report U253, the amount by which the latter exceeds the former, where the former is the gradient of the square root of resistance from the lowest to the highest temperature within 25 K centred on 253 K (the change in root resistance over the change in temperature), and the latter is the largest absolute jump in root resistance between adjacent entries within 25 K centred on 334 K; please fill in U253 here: 0.122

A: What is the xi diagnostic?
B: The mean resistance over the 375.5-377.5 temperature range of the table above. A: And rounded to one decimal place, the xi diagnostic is 8.5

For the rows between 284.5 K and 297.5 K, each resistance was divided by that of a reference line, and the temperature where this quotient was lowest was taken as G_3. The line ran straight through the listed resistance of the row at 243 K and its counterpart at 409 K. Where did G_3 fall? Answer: 285 K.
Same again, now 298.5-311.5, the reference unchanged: 310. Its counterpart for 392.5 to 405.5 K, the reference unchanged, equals 404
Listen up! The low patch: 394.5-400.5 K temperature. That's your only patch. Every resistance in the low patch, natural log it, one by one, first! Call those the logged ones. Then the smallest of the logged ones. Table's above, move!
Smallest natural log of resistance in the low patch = 2.06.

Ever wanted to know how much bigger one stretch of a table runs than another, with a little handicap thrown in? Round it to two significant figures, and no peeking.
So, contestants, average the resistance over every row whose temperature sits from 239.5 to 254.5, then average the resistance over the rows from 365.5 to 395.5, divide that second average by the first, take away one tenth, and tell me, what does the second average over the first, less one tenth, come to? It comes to 0.81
